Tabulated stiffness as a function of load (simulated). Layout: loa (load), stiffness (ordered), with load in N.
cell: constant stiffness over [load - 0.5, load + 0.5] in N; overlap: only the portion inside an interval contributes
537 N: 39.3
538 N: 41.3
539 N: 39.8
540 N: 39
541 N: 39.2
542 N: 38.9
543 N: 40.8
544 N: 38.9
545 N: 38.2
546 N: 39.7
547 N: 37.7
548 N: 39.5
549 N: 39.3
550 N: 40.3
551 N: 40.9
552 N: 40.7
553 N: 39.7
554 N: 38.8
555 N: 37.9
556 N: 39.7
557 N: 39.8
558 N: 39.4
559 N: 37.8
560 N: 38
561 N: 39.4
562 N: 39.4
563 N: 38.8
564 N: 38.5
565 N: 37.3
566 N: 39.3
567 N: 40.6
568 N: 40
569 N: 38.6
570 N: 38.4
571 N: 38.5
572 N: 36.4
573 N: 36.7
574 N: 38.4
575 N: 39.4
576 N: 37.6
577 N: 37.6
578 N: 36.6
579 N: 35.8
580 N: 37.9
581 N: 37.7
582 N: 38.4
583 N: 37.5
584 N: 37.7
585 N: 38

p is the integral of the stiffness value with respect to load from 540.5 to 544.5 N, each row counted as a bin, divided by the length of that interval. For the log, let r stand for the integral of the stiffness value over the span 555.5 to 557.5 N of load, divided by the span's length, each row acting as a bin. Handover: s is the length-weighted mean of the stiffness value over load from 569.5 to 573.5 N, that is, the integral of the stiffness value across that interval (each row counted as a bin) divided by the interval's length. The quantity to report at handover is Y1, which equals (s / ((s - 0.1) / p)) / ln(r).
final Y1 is 10.7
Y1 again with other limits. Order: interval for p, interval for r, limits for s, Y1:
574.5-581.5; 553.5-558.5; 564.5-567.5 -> 10.3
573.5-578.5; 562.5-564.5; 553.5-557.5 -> 10.4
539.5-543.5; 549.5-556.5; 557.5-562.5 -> 10.7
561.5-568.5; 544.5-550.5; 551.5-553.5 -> 10.7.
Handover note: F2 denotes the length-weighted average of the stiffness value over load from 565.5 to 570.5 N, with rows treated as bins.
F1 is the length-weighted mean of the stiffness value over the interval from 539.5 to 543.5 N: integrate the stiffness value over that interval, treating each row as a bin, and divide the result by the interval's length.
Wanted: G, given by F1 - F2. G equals 0.1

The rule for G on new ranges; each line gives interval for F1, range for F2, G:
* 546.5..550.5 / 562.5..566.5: 0.7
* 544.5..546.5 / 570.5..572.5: 1.5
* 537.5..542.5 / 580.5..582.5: 1.6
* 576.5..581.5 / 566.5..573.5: -1.3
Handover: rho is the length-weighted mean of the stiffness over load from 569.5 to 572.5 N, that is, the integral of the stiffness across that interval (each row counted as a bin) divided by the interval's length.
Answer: 37.8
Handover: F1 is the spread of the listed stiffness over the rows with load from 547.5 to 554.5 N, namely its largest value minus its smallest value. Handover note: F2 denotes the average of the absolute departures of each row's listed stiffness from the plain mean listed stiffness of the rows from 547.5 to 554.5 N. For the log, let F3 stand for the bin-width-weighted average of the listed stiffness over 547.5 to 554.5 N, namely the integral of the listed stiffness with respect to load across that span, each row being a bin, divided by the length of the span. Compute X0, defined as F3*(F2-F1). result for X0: -58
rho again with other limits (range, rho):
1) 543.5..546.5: 38.9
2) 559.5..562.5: 38.9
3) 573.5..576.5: 38.5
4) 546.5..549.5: 38.8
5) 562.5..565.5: 38.2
